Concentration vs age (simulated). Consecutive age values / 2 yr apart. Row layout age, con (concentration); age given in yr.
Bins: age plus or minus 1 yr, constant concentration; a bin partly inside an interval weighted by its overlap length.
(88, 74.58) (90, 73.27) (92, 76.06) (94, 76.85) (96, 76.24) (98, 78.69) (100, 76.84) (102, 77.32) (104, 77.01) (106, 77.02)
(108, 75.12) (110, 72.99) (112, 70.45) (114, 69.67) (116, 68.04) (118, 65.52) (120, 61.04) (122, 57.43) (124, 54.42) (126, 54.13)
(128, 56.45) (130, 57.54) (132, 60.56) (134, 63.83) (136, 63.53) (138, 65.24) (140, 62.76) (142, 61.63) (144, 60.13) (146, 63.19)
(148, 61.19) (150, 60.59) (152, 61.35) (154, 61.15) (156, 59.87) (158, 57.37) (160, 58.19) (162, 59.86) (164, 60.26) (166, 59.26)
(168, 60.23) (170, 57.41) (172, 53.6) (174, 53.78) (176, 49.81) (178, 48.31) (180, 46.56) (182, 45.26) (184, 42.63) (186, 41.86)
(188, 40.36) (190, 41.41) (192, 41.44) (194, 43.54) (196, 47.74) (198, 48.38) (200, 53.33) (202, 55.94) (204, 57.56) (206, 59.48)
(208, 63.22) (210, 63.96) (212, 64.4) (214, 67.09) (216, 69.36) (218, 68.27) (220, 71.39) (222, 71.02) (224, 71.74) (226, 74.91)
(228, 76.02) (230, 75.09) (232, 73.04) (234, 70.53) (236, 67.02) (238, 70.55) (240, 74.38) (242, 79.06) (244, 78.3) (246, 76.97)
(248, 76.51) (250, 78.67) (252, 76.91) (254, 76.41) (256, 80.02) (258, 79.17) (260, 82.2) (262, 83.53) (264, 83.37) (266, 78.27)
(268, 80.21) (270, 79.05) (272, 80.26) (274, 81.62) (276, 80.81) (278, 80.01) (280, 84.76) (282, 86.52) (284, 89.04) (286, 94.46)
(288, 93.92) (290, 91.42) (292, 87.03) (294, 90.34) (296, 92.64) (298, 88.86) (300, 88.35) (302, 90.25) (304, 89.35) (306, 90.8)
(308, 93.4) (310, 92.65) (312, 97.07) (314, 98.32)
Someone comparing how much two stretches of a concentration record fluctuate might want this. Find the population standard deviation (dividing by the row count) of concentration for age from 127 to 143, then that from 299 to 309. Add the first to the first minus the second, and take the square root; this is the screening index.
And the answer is 2.0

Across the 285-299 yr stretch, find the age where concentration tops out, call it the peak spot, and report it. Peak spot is 286 yr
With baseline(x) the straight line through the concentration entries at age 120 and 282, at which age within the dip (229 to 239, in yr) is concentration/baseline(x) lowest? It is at 236 yr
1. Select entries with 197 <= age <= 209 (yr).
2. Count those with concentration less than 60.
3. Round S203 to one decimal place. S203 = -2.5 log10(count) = -1.7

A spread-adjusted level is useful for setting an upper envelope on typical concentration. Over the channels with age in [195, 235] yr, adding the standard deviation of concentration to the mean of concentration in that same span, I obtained 74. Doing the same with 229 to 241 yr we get 75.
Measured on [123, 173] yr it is 63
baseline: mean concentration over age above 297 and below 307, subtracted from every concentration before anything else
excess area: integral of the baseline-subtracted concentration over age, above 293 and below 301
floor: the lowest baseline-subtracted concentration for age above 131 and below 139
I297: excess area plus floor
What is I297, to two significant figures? -25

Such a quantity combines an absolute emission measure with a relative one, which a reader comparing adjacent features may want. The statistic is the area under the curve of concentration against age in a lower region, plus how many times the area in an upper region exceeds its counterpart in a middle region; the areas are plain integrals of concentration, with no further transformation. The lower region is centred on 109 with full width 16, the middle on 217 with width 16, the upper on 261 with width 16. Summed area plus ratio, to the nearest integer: 1176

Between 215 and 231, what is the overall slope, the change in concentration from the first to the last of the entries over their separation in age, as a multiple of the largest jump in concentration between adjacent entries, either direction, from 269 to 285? 0.086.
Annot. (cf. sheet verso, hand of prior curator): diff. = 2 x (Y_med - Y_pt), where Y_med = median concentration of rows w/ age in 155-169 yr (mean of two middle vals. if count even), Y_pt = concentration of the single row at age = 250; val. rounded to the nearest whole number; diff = -38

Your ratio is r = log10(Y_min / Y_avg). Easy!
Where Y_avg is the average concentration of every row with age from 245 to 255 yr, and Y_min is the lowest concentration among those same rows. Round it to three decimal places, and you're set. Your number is -0.004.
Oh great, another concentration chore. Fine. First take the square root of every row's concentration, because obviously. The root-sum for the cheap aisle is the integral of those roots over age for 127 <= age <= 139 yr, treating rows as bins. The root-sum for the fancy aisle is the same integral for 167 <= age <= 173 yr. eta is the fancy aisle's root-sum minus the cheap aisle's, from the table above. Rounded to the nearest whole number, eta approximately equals -49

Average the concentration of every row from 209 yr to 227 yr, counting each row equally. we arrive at 69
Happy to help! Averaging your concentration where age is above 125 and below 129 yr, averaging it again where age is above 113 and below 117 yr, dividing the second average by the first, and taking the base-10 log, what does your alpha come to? 0.10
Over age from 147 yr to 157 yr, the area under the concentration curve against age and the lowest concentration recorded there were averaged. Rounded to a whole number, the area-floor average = 334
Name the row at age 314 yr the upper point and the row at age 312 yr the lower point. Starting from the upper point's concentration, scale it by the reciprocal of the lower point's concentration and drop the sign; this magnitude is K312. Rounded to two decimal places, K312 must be 1.01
